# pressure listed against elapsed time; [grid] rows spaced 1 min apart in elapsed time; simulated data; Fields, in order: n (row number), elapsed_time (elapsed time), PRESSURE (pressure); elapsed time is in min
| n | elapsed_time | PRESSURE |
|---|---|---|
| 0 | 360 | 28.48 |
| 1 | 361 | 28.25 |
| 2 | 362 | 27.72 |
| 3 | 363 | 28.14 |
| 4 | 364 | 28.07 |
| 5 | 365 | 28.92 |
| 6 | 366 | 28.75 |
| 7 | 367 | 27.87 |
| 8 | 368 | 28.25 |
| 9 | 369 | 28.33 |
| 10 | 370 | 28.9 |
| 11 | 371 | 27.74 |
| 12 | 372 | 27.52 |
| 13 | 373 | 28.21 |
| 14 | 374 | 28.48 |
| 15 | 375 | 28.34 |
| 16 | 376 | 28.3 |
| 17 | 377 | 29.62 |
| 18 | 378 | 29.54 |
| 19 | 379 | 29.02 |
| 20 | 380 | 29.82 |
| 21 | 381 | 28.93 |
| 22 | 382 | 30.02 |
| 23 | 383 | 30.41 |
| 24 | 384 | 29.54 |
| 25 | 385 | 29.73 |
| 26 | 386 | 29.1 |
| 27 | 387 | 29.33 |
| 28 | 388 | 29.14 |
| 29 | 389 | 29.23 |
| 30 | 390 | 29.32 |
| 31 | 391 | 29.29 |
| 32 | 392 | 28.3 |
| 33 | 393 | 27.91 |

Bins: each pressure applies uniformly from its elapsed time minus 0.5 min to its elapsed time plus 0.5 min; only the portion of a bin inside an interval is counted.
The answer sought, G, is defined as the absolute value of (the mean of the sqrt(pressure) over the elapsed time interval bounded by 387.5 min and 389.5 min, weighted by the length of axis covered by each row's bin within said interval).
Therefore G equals 5.40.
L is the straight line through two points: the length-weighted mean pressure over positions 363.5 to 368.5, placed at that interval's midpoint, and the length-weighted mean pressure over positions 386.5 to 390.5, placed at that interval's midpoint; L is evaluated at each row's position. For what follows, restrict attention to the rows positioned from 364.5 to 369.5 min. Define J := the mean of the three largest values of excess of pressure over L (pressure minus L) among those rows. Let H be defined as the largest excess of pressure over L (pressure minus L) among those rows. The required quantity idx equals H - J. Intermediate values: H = 0.6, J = 0.3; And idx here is 0.32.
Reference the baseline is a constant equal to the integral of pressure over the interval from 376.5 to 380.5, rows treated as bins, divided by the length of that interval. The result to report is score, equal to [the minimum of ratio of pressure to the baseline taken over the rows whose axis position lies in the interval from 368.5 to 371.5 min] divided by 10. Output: 0.0940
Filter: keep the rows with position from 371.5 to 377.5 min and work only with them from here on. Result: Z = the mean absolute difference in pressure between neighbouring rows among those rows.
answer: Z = 0.49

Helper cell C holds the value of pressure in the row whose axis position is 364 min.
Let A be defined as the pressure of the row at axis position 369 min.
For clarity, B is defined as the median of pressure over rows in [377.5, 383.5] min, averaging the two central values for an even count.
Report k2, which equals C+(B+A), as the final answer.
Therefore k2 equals 86.1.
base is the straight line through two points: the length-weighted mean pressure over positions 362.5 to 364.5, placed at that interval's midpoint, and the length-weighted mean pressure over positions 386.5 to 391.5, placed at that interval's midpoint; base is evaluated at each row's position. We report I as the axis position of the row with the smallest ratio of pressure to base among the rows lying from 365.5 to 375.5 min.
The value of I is 372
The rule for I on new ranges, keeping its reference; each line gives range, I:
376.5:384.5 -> 381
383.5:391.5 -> 388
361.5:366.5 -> 362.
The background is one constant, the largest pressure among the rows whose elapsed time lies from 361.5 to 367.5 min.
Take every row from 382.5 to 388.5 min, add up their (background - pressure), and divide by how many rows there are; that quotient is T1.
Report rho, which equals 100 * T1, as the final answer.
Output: -62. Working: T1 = -0.6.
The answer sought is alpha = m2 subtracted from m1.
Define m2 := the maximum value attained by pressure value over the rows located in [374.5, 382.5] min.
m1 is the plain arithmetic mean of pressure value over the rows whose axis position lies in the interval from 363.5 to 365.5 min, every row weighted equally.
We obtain -1.5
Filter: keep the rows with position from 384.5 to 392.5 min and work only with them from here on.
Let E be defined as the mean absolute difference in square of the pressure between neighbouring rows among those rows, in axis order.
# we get 19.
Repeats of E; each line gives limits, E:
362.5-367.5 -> 28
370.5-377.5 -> 25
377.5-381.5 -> 43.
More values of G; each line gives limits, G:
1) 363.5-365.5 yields 5.34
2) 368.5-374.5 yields 5.31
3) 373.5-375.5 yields 5.33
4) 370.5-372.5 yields 5.26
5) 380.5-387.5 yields 5.44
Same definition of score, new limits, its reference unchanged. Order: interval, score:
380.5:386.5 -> 0.0981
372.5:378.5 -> 0.0956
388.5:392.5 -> 0.0959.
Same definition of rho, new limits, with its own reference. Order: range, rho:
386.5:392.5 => -18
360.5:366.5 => 61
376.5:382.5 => -57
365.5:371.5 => 61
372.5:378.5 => 17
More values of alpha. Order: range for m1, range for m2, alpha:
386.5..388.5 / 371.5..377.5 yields -0.4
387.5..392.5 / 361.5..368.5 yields 0.1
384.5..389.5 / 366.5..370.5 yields 0.4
